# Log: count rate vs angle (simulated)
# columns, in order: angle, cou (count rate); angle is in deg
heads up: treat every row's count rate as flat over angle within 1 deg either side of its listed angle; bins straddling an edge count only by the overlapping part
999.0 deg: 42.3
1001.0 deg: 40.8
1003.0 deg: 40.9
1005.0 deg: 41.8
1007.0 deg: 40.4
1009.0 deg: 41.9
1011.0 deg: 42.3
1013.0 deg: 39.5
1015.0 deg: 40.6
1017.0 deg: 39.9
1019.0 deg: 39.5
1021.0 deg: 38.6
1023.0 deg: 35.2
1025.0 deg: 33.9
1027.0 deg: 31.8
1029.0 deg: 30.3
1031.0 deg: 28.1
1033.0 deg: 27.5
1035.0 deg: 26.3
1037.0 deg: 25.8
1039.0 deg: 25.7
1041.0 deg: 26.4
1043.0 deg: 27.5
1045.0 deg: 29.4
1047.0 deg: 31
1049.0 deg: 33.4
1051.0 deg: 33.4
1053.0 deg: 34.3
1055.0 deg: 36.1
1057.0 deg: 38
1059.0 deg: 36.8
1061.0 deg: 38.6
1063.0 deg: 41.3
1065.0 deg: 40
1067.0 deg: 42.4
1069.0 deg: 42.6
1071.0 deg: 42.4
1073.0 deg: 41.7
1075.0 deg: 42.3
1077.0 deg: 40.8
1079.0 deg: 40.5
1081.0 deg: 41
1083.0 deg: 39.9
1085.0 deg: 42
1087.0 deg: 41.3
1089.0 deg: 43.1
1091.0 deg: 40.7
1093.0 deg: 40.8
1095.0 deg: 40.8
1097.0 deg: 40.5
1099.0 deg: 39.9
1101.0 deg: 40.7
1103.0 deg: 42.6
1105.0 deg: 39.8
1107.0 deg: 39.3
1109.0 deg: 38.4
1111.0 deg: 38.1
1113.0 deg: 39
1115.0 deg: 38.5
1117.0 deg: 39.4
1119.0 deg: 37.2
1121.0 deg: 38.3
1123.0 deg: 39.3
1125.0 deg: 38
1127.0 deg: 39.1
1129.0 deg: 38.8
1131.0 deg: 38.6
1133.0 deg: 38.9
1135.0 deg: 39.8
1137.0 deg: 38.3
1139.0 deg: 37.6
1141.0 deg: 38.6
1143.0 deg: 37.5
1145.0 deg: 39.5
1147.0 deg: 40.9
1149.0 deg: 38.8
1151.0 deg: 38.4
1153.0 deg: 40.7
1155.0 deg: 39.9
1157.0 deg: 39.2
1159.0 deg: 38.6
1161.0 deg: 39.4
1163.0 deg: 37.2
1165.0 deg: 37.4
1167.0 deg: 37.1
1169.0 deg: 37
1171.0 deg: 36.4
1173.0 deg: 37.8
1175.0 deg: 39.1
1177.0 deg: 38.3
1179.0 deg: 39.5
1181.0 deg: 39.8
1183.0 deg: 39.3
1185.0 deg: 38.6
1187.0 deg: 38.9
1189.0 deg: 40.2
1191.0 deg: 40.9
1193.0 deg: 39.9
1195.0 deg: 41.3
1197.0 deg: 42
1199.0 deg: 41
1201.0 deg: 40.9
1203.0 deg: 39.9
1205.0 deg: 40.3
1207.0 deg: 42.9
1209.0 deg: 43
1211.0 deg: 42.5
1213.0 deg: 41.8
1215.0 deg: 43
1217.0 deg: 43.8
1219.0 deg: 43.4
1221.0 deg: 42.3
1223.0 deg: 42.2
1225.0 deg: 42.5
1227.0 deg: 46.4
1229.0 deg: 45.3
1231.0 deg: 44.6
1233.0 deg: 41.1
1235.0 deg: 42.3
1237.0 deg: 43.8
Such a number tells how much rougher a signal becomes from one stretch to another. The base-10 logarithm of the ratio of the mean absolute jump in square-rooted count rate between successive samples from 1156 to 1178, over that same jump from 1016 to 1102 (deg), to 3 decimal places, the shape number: -0.169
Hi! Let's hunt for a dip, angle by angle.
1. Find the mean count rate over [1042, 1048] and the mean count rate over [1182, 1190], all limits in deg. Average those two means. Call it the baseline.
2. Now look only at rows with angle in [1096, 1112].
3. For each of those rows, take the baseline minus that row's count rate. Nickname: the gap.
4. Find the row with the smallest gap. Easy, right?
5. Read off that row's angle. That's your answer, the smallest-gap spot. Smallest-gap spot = 1103.0 deg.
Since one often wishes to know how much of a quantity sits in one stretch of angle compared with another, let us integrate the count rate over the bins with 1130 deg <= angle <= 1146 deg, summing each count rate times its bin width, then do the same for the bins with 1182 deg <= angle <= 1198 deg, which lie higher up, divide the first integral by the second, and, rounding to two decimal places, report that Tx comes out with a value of 0.96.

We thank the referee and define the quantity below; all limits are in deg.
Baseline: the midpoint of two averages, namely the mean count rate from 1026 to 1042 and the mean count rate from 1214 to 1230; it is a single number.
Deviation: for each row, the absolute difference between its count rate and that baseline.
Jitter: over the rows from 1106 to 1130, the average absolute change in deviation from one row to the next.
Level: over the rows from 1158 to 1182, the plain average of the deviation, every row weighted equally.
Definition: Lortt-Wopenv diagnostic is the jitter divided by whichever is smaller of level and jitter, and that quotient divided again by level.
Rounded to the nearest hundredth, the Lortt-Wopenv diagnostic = 0.41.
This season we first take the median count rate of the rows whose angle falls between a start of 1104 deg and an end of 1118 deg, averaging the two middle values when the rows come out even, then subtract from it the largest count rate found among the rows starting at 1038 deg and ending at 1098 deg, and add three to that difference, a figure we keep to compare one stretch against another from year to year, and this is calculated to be -1.1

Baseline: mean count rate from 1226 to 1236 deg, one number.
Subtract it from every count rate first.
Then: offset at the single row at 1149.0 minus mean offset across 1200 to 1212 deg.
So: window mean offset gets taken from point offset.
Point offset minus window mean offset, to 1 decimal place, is -2.8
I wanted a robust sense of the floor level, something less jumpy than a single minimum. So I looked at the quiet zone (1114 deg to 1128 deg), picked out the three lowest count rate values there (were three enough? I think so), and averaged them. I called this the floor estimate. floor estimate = 38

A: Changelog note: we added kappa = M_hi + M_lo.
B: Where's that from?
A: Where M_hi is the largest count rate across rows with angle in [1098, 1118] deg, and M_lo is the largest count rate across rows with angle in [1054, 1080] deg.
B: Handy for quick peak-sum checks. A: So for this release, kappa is 85.2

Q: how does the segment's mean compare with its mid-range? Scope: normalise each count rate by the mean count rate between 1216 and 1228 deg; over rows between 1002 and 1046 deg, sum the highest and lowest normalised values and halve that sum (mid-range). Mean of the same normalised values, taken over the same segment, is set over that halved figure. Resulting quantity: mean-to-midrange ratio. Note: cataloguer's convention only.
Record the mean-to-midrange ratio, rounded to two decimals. 1.01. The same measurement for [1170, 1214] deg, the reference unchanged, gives 1.01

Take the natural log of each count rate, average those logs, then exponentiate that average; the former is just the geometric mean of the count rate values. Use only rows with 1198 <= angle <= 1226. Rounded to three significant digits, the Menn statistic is 42.1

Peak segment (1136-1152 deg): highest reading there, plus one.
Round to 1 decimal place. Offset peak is 41.9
